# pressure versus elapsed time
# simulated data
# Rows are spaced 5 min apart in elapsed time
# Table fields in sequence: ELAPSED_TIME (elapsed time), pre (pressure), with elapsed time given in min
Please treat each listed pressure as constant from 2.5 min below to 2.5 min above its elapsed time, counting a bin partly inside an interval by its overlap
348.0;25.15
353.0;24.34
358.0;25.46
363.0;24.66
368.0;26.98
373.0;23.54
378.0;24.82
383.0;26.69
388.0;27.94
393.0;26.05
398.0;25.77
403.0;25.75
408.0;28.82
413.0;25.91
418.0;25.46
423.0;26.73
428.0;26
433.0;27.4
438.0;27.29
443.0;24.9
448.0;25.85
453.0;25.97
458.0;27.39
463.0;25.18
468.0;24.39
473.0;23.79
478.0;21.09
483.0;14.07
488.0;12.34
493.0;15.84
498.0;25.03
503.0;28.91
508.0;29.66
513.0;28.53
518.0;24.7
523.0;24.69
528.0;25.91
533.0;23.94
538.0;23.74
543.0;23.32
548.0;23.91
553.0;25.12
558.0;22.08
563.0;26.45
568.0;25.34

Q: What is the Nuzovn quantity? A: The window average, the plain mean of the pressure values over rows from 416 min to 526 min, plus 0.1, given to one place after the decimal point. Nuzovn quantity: 24.4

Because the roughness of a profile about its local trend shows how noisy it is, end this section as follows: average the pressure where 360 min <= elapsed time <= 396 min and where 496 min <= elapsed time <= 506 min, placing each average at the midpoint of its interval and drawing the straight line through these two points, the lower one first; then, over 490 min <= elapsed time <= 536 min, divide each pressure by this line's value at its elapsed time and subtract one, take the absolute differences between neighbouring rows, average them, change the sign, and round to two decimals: -0.10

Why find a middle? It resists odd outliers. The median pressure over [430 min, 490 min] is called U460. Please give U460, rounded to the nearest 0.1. 25.0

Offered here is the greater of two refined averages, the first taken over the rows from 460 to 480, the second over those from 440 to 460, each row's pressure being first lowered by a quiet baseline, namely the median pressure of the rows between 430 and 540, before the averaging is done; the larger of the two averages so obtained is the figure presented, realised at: 1.06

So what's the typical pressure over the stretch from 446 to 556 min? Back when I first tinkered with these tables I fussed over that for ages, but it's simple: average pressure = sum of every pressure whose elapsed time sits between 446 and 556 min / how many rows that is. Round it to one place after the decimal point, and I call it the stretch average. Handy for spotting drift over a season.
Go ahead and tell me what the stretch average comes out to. 23.8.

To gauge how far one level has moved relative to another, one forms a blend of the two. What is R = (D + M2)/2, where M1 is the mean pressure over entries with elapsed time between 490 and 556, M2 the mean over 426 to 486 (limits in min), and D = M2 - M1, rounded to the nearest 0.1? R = 12.0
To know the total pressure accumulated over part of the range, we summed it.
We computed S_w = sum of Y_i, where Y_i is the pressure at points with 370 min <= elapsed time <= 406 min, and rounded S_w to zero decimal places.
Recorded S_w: 181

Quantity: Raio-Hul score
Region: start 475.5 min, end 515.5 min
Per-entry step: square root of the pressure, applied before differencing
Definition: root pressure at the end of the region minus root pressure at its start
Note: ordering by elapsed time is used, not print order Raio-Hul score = 0.75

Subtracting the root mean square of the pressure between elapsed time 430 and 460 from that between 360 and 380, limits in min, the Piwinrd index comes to -1.5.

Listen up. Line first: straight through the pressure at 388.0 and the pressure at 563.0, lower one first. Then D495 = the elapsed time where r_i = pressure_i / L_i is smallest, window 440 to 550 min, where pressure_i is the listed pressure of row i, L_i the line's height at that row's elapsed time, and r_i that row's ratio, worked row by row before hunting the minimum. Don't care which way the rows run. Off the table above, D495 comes 488.0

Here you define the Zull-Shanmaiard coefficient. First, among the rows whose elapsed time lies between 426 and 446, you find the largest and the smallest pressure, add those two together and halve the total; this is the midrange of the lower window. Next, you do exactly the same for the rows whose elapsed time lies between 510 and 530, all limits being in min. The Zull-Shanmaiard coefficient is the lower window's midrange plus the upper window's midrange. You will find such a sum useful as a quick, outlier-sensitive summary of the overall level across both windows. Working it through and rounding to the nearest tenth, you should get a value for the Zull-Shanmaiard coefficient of 52.8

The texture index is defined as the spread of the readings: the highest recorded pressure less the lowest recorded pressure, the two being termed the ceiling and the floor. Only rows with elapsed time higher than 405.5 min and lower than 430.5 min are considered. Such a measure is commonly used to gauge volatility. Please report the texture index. 3.4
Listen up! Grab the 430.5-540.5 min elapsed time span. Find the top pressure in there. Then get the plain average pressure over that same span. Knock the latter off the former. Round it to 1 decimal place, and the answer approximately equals 5.5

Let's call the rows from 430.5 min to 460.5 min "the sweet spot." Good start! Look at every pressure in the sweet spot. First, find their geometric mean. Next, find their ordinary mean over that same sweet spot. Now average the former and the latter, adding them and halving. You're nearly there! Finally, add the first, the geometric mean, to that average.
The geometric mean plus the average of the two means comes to 53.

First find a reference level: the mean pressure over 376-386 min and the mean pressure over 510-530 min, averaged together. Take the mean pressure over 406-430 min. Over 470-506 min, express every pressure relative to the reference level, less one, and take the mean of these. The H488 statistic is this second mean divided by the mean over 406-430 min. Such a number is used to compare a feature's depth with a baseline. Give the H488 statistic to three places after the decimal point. -0.008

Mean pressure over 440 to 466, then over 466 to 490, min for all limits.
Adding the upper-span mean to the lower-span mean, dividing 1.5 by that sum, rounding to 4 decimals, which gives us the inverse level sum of 0.0333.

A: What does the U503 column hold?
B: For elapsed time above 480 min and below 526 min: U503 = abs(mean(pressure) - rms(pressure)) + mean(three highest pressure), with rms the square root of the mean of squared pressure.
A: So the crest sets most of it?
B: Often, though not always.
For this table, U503 29.9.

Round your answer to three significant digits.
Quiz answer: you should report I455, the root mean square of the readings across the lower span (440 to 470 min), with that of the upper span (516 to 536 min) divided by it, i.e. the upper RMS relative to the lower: 0.968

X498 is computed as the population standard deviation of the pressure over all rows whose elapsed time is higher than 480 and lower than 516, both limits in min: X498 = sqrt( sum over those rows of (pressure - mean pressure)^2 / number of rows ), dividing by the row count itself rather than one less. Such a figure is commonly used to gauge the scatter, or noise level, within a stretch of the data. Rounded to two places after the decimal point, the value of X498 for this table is 7.09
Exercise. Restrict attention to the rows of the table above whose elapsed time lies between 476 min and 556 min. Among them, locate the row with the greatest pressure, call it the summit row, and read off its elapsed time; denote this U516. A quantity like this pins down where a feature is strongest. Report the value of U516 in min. 508.0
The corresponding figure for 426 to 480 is 433.0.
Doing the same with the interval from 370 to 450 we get 408.0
